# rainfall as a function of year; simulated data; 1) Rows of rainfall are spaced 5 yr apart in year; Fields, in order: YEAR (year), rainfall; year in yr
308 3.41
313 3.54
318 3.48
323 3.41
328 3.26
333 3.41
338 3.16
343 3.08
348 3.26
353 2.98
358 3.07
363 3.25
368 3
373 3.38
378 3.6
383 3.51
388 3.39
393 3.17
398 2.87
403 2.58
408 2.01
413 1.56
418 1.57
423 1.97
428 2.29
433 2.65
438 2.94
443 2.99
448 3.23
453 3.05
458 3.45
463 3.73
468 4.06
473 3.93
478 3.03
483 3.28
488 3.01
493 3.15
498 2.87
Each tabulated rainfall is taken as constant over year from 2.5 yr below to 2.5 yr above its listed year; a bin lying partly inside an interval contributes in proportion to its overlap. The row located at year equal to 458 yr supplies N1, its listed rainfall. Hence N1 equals 3.45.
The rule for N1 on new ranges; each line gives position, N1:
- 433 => 2.65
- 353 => 2.98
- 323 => 3.41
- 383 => 3.51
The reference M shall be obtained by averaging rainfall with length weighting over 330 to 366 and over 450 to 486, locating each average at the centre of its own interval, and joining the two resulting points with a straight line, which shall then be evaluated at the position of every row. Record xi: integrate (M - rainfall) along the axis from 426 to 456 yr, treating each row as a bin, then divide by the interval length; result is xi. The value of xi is 0.54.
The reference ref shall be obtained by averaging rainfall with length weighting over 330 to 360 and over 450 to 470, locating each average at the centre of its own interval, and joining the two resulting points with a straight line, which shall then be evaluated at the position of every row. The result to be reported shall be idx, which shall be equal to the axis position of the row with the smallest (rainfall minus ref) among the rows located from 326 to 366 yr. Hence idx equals 353 yr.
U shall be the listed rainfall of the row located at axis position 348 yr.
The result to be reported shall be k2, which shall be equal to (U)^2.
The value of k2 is 10.6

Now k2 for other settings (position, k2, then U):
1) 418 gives 2.5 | 1.57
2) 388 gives 11.5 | 3.39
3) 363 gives 10.6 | 3.25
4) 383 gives 12.3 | 3.51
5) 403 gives 6.7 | 2.58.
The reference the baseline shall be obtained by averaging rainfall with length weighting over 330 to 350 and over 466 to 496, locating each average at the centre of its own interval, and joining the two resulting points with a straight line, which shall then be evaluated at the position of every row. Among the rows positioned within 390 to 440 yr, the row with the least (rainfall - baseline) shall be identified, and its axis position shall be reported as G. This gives 413 yr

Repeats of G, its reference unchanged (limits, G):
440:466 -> 443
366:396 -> 368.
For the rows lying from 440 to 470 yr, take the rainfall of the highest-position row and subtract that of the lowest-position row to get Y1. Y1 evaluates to 1.1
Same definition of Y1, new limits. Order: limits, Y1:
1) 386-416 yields -1.8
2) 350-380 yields 0.6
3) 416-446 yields 1.4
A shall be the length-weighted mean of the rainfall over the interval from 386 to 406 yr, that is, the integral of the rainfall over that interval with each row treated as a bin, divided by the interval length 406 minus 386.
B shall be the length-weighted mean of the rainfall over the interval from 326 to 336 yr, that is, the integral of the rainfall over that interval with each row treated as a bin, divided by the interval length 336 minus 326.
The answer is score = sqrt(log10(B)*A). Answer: 1.25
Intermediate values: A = 2.97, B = 3.33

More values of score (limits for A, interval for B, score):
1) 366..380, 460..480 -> 1.37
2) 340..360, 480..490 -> 1.24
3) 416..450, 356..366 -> 1.12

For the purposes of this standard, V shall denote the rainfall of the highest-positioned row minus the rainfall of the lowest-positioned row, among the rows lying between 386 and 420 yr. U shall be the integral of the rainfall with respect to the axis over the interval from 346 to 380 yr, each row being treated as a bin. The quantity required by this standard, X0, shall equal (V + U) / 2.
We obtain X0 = 54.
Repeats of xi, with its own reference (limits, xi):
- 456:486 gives -0.07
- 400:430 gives 1.35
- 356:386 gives -0.07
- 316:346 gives -0.17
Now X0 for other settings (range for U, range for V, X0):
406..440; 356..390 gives 36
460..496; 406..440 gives 63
